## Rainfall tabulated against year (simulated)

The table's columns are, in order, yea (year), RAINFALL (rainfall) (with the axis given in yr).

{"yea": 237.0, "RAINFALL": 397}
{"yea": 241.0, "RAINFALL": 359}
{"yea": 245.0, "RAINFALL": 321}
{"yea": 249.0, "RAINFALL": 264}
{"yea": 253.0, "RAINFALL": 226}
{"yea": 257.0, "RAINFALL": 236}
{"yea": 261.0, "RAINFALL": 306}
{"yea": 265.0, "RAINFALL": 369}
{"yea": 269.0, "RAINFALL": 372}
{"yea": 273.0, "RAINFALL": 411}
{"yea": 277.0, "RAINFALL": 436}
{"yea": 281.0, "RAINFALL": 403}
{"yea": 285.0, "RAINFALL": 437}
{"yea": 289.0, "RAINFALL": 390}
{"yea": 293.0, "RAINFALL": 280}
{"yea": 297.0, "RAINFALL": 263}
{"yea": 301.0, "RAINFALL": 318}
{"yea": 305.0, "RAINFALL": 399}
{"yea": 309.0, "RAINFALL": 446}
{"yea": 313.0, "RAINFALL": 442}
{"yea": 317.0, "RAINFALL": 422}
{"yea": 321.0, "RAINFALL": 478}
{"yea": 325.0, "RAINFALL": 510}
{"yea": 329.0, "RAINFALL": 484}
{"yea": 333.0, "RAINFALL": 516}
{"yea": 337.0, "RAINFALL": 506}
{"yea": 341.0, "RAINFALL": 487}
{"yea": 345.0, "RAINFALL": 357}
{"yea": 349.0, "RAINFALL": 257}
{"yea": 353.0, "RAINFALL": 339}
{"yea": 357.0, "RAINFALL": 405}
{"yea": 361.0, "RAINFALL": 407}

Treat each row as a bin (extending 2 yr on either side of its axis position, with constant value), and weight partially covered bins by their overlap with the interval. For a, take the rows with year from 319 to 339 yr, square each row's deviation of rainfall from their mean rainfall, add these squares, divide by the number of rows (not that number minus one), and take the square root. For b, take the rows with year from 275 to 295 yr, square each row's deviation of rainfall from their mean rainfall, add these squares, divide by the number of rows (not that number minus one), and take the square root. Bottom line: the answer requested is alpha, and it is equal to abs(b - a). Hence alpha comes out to 43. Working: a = 15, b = 58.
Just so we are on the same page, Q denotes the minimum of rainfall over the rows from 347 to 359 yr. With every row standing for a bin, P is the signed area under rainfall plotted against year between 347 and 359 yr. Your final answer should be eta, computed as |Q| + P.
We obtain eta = 4261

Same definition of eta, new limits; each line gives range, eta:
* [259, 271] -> 4494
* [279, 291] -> 5310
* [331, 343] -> 6523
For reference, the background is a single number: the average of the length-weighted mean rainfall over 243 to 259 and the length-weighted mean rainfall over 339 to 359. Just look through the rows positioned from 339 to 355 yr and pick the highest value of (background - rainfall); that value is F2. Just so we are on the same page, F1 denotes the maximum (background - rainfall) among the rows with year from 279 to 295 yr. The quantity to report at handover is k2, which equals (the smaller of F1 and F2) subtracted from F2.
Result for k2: 23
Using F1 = 35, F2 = 58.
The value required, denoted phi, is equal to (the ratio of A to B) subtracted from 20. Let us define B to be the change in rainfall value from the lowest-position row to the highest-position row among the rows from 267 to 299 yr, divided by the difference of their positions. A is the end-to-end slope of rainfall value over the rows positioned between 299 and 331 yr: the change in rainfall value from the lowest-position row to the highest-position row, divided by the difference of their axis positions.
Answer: 21.5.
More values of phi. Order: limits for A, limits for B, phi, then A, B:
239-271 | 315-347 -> 20.2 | 0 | -2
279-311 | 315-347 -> 20.7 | 2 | -2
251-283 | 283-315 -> -15.4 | 6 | 0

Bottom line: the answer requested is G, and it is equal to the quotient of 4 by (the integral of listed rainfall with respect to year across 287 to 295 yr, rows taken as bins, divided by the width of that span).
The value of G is 0.0119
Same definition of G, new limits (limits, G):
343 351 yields 0.0130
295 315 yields 0.0107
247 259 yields 0.0165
